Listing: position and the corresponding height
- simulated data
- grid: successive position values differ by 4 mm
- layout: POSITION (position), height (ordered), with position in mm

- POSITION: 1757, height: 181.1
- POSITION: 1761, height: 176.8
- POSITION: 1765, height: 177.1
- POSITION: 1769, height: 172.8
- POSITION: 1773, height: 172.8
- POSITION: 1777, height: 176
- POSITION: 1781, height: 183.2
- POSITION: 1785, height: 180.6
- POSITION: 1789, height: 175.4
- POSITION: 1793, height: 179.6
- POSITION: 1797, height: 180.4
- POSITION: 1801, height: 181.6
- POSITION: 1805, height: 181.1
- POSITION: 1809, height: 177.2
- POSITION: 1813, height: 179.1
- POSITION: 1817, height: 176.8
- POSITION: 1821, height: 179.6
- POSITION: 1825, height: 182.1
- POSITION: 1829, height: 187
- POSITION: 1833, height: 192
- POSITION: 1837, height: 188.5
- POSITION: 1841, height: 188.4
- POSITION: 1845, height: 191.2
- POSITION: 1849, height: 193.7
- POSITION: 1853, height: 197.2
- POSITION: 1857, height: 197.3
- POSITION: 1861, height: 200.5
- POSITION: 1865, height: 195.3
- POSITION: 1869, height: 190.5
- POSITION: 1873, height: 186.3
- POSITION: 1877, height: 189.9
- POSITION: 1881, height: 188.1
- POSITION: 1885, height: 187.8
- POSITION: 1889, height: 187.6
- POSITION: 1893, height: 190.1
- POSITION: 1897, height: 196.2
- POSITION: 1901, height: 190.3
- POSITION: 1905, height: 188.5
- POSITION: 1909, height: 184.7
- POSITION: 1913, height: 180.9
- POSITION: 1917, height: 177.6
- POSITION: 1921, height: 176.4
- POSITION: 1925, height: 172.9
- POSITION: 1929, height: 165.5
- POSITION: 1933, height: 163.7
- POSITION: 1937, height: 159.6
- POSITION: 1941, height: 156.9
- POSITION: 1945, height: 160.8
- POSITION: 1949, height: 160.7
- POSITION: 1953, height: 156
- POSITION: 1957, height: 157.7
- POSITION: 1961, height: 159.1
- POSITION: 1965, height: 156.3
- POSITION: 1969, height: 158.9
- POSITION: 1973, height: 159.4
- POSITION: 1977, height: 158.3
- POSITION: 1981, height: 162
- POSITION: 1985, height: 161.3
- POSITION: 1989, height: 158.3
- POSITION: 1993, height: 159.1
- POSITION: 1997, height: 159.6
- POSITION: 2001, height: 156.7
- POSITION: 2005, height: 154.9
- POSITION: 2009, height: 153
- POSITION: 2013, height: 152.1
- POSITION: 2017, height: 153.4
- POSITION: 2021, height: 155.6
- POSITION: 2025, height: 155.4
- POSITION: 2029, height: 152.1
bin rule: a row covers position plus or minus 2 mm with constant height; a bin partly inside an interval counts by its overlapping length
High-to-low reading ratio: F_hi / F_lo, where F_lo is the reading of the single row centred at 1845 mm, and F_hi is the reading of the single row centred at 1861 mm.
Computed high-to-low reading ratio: 1.05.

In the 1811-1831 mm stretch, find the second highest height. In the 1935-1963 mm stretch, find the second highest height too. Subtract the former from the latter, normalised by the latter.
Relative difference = -0.13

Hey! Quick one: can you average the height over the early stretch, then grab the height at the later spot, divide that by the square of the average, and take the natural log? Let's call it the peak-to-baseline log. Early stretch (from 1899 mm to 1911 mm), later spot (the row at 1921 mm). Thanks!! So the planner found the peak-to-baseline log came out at -5.30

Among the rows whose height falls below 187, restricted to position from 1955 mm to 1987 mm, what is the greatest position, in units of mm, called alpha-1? 1985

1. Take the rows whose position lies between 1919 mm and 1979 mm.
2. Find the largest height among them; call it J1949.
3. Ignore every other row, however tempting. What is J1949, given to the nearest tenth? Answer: 176.4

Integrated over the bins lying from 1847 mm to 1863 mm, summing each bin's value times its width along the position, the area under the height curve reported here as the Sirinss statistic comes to 3155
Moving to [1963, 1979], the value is 2532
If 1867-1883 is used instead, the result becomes 3019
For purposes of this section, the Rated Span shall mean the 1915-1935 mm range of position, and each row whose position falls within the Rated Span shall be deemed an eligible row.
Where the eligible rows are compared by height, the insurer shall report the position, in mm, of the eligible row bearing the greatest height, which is 1917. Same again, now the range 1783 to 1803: 1801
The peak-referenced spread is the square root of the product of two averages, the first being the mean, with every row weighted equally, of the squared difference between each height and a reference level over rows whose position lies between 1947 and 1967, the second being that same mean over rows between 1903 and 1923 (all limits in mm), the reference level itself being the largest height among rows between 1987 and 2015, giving 54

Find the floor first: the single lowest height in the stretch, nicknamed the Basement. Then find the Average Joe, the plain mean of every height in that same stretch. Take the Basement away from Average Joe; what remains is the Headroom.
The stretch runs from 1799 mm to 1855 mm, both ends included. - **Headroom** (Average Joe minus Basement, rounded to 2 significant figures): 8.6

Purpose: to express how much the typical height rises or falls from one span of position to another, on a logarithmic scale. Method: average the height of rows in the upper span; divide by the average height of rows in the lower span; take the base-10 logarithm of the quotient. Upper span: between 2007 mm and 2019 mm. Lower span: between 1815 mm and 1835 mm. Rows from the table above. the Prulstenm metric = -0.08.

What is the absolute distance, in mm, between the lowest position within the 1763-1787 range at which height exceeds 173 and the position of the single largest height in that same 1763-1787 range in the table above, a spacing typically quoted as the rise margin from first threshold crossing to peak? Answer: 16 mm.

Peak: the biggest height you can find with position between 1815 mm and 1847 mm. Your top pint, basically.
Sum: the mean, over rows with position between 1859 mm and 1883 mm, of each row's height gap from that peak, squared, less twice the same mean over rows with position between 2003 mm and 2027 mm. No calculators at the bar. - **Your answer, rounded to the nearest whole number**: -2858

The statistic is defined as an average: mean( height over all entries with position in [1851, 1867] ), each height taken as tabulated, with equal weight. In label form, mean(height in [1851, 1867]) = 198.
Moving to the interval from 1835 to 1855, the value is 192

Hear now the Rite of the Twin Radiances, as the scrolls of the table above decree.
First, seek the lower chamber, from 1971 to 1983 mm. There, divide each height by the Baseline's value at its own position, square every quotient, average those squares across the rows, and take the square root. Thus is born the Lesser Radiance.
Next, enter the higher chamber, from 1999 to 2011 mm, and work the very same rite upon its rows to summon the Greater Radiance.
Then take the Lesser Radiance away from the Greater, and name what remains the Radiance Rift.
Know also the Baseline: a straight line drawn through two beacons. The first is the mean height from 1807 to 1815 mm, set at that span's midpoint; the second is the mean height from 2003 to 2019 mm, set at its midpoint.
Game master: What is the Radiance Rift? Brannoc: -0.010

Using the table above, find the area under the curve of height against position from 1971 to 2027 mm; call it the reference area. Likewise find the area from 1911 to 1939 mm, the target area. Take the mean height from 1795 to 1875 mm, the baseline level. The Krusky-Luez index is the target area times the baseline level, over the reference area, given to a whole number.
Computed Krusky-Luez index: 102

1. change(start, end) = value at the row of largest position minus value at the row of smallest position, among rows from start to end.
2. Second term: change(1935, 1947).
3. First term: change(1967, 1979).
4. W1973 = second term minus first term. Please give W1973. 2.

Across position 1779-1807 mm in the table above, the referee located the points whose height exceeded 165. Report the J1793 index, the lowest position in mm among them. 1781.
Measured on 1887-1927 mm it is 1889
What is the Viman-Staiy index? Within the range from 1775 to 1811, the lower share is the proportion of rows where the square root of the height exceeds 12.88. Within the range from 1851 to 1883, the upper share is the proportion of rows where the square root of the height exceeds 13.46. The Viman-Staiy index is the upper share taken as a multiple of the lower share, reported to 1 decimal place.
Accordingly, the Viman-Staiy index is 1.0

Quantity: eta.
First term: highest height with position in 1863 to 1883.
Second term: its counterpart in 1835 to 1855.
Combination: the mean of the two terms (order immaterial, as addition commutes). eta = 196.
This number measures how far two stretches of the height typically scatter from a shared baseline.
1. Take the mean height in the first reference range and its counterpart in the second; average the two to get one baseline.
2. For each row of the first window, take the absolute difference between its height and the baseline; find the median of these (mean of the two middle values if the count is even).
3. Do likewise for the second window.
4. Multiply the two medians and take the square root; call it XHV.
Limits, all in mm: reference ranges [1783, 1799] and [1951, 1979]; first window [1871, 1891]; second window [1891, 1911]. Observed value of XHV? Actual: 20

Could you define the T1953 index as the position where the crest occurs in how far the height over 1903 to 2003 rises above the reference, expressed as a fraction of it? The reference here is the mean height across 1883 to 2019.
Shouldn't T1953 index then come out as 1905 mm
